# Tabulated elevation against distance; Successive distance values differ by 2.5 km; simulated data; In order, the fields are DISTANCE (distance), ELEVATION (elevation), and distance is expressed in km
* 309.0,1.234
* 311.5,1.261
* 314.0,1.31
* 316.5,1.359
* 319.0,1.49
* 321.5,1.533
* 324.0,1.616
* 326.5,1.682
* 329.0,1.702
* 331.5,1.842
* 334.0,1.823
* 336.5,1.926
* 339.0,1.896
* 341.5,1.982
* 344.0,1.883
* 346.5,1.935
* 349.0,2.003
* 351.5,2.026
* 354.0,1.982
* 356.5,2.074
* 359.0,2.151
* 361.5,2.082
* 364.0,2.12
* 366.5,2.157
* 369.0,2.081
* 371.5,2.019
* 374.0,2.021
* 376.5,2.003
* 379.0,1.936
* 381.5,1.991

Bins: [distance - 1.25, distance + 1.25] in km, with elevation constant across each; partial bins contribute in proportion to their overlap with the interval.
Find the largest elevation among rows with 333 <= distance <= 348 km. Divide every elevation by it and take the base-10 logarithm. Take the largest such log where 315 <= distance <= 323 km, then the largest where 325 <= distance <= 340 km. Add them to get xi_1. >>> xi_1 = -0.12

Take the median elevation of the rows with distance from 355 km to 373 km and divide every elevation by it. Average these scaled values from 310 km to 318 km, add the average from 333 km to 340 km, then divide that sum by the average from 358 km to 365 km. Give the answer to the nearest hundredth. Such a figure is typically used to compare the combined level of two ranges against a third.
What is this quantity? 1.51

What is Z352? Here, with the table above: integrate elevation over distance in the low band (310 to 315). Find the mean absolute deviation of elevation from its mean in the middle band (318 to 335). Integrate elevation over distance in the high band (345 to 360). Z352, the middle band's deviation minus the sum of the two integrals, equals -37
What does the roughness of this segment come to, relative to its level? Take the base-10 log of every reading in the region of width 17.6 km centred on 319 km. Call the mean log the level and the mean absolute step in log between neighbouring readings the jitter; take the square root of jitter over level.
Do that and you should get 0.357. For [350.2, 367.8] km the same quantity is 0.197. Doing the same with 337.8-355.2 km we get 0.218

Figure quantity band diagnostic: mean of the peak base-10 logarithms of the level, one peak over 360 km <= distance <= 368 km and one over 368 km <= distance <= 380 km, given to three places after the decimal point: 0.326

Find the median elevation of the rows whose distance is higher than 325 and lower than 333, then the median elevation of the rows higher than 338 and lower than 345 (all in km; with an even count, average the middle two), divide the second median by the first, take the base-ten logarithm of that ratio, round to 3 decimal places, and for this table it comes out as 0.047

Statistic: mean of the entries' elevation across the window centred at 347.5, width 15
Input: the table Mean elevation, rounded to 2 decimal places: 1.97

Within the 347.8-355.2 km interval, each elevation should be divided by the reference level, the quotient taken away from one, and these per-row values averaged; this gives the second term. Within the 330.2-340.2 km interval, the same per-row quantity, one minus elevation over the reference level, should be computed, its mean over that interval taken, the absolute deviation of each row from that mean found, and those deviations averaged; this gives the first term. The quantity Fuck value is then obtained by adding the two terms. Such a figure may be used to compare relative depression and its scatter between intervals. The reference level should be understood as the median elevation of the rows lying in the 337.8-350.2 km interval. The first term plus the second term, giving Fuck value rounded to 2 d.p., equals -0.02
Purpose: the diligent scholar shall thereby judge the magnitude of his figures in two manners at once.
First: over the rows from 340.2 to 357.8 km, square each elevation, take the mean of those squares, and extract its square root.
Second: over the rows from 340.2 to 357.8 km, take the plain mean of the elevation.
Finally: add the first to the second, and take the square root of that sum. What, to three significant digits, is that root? 1.99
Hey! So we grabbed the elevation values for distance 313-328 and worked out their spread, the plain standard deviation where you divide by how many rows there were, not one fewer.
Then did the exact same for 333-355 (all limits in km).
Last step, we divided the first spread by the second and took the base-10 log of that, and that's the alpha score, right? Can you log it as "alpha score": 0.33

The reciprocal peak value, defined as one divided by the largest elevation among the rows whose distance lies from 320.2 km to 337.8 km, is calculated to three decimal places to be 0.519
